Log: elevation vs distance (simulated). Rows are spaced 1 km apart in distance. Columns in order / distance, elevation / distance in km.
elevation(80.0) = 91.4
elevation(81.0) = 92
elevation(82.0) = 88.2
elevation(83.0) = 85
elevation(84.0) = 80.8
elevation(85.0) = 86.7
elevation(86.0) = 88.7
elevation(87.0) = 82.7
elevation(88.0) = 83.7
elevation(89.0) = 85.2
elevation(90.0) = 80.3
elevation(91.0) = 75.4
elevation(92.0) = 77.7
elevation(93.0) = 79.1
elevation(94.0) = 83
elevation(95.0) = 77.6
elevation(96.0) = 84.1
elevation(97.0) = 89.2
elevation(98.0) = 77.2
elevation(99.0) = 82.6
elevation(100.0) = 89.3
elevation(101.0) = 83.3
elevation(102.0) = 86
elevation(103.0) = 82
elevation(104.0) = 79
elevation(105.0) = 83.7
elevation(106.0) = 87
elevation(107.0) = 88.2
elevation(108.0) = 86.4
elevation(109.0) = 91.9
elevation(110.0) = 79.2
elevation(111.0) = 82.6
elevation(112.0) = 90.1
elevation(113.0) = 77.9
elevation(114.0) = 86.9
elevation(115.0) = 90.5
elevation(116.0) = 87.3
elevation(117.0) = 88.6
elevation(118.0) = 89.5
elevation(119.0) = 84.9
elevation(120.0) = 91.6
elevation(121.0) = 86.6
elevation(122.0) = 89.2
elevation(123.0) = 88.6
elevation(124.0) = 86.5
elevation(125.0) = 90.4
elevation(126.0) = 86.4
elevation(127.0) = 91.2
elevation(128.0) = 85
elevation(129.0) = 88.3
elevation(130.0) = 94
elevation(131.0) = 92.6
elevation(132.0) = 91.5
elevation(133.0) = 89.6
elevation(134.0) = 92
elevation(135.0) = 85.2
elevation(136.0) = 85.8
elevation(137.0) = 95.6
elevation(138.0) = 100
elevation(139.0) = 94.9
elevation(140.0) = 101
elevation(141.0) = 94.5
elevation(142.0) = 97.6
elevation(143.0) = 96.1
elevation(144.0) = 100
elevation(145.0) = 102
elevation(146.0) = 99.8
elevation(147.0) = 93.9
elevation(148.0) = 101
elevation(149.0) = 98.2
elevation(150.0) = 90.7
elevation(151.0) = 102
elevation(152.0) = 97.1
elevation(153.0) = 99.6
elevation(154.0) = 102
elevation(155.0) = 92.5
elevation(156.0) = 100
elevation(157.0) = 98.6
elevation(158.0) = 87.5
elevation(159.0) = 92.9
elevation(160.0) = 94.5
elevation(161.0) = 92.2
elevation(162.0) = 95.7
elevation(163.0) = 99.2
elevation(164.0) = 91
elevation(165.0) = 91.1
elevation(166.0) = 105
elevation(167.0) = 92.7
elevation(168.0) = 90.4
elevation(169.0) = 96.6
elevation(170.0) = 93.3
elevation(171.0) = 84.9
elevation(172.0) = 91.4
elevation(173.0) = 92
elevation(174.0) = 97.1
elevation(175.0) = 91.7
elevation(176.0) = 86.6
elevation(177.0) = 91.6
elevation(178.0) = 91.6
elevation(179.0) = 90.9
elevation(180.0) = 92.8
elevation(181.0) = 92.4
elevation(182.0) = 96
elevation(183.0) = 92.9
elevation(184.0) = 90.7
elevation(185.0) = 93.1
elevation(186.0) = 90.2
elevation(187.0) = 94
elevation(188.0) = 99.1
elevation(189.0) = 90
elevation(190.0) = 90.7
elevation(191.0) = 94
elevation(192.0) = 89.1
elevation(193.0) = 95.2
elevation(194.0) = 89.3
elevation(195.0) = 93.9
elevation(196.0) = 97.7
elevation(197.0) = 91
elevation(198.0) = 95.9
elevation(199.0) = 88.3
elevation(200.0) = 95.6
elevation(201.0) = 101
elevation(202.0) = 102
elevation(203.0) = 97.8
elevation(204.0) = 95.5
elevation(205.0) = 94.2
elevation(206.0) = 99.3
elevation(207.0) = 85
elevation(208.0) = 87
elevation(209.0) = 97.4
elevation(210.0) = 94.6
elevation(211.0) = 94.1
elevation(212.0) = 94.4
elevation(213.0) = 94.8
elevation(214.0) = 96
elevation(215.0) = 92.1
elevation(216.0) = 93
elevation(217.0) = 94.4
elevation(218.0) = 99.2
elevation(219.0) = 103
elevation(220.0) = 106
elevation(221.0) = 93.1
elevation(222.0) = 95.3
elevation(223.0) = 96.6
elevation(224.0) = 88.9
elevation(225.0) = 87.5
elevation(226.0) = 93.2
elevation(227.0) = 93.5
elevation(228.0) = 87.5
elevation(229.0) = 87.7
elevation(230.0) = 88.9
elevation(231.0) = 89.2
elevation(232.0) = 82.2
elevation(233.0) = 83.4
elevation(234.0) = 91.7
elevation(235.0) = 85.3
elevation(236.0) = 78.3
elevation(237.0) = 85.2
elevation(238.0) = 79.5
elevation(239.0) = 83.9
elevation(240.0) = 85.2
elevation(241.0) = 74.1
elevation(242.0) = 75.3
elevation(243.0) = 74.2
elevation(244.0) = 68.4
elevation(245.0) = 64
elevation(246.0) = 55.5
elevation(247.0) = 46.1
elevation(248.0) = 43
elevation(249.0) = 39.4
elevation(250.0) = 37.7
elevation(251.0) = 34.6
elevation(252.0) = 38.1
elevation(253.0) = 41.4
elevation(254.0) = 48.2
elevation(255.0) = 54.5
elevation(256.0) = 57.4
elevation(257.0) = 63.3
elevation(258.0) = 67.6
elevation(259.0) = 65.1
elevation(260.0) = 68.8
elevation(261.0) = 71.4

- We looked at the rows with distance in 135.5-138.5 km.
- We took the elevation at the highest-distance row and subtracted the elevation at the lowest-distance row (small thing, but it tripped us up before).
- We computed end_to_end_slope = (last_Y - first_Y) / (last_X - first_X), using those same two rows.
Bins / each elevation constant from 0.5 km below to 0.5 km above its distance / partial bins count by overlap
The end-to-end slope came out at 7.1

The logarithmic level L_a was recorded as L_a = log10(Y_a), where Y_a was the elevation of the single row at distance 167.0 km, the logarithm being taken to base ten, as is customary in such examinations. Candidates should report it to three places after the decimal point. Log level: 1.967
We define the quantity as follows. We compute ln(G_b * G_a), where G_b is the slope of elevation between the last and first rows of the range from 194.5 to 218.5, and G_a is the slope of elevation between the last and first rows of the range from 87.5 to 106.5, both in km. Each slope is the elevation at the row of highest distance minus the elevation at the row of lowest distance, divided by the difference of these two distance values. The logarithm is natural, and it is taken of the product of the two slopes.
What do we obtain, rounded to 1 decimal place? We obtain -3.2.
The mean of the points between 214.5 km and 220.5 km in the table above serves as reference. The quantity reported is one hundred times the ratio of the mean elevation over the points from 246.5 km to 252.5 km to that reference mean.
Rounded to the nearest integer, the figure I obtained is 41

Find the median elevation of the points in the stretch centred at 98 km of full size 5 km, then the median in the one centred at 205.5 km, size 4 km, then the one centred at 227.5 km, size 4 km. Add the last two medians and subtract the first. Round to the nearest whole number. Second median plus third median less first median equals 101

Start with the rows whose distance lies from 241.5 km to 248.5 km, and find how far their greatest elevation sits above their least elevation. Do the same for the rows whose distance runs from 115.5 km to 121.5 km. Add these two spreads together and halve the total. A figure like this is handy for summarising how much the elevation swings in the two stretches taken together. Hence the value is 19.5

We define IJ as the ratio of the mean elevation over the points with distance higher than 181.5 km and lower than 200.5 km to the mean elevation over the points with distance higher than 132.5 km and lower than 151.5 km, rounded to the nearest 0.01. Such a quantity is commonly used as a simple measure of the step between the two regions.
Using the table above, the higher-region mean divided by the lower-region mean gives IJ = 0.97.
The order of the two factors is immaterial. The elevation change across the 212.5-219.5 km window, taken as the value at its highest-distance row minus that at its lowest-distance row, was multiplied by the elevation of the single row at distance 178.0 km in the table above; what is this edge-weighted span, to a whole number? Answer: 751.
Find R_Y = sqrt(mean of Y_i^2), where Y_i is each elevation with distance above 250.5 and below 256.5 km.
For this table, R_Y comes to 46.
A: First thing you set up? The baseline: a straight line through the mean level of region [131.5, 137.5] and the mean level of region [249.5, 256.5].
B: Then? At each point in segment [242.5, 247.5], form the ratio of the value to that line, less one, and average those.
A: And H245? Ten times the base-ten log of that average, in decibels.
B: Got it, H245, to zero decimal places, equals -5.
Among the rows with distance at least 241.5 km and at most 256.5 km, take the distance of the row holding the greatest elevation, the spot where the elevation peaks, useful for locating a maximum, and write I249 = 242.0 km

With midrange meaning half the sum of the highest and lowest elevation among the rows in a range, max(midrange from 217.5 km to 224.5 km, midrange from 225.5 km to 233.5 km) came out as 97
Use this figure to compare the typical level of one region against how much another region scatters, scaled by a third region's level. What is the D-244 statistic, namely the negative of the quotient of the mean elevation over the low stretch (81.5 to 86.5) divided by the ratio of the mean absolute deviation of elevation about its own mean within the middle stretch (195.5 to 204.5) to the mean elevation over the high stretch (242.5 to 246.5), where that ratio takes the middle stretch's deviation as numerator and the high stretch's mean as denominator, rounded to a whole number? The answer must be -1790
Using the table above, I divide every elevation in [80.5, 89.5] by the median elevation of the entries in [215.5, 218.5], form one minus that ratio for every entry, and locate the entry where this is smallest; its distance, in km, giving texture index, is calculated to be 81.0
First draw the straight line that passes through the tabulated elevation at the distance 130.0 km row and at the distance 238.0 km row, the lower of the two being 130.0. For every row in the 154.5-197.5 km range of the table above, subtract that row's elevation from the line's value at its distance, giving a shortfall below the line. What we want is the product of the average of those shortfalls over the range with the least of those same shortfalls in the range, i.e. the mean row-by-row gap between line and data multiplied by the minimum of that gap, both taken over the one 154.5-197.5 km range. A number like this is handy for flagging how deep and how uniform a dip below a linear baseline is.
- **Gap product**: 83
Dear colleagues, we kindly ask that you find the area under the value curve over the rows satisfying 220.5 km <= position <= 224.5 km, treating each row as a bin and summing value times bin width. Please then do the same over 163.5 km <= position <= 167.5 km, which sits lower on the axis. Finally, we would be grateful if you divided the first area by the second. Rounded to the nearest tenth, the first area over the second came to 1.0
